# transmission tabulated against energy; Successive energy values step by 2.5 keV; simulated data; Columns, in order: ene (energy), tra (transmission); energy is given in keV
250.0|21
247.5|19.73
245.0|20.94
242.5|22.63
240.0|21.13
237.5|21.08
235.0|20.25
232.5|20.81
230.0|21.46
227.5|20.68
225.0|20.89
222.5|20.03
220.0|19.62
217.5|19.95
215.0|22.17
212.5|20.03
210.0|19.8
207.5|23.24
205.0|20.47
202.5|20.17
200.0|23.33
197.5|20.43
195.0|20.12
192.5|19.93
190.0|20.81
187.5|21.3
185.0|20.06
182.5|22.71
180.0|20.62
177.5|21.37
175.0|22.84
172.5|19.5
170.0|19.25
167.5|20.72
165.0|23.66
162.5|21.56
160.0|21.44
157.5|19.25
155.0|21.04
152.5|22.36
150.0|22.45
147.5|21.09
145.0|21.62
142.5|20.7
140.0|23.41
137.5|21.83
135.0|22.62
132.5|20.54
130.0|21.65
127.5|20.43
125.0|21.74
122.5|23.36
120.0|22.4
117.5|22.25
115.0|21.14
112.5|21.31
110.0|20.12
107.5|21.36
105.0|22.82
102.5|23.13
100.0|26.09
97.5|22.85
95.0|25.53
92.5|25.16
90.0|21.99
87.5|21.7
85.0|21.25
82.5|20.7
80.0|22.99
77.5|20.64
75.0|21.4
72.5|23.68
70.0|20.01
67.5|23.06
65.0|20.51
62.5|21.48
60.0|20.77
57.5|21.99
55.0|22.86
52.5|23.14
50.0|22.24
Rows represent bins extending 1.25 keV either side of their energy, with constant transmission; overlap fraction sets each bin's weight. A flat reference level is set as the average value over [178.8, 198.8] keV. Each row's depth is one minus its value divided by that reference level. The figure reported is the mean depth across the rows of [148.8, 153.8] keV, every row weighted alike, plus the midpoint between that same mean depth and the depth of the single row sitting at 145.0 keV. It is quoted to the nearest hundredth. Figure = -0.14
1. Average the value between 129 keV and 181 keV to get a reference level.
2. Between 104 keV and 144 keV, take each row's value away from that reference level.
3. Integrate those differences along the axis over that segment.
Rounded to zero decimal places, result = -13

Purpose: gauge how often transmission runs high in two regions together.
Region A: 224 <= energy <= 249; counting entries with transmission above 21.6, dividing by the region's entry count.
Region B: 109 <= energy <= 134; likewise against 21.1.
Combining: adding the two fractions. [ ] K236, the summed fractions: 0.80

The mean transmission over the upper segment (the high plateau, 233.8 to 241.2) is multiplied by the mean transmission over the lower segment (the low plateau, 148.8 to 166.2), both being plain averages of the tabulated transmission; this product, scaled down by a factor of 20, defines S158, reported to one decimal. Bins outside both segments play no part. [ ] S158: 22.6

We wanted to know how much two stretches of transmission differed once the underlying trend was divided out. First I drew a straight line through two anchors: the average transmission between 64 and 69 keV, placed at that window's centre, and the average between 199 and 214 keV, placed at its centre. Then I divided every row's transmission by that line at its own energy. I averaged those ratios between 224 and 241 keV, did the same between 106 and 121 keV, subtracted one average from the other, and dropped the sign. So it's 0.001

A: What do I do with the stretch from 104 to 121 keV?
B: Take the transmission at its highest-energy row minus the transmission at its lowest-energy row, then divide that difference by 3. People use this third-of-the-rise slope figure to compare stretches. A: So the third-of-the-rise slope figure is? -0.14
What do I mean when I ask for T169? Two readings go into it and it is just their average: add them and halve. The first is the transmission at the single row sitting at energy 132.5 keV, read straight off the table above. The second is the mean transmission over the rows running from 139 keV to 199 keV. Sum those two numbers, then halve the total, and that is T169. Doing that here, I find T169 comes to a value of 20.9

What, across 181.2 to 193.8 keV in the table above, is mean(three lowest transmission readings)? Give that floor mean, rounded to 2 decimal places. 20.27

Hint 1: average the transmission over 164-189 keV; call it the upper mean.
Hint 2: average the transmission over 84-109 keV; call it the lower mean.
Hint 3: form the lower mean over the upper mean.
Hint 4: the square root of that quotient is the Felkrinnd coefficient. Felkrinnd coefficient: 1.05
